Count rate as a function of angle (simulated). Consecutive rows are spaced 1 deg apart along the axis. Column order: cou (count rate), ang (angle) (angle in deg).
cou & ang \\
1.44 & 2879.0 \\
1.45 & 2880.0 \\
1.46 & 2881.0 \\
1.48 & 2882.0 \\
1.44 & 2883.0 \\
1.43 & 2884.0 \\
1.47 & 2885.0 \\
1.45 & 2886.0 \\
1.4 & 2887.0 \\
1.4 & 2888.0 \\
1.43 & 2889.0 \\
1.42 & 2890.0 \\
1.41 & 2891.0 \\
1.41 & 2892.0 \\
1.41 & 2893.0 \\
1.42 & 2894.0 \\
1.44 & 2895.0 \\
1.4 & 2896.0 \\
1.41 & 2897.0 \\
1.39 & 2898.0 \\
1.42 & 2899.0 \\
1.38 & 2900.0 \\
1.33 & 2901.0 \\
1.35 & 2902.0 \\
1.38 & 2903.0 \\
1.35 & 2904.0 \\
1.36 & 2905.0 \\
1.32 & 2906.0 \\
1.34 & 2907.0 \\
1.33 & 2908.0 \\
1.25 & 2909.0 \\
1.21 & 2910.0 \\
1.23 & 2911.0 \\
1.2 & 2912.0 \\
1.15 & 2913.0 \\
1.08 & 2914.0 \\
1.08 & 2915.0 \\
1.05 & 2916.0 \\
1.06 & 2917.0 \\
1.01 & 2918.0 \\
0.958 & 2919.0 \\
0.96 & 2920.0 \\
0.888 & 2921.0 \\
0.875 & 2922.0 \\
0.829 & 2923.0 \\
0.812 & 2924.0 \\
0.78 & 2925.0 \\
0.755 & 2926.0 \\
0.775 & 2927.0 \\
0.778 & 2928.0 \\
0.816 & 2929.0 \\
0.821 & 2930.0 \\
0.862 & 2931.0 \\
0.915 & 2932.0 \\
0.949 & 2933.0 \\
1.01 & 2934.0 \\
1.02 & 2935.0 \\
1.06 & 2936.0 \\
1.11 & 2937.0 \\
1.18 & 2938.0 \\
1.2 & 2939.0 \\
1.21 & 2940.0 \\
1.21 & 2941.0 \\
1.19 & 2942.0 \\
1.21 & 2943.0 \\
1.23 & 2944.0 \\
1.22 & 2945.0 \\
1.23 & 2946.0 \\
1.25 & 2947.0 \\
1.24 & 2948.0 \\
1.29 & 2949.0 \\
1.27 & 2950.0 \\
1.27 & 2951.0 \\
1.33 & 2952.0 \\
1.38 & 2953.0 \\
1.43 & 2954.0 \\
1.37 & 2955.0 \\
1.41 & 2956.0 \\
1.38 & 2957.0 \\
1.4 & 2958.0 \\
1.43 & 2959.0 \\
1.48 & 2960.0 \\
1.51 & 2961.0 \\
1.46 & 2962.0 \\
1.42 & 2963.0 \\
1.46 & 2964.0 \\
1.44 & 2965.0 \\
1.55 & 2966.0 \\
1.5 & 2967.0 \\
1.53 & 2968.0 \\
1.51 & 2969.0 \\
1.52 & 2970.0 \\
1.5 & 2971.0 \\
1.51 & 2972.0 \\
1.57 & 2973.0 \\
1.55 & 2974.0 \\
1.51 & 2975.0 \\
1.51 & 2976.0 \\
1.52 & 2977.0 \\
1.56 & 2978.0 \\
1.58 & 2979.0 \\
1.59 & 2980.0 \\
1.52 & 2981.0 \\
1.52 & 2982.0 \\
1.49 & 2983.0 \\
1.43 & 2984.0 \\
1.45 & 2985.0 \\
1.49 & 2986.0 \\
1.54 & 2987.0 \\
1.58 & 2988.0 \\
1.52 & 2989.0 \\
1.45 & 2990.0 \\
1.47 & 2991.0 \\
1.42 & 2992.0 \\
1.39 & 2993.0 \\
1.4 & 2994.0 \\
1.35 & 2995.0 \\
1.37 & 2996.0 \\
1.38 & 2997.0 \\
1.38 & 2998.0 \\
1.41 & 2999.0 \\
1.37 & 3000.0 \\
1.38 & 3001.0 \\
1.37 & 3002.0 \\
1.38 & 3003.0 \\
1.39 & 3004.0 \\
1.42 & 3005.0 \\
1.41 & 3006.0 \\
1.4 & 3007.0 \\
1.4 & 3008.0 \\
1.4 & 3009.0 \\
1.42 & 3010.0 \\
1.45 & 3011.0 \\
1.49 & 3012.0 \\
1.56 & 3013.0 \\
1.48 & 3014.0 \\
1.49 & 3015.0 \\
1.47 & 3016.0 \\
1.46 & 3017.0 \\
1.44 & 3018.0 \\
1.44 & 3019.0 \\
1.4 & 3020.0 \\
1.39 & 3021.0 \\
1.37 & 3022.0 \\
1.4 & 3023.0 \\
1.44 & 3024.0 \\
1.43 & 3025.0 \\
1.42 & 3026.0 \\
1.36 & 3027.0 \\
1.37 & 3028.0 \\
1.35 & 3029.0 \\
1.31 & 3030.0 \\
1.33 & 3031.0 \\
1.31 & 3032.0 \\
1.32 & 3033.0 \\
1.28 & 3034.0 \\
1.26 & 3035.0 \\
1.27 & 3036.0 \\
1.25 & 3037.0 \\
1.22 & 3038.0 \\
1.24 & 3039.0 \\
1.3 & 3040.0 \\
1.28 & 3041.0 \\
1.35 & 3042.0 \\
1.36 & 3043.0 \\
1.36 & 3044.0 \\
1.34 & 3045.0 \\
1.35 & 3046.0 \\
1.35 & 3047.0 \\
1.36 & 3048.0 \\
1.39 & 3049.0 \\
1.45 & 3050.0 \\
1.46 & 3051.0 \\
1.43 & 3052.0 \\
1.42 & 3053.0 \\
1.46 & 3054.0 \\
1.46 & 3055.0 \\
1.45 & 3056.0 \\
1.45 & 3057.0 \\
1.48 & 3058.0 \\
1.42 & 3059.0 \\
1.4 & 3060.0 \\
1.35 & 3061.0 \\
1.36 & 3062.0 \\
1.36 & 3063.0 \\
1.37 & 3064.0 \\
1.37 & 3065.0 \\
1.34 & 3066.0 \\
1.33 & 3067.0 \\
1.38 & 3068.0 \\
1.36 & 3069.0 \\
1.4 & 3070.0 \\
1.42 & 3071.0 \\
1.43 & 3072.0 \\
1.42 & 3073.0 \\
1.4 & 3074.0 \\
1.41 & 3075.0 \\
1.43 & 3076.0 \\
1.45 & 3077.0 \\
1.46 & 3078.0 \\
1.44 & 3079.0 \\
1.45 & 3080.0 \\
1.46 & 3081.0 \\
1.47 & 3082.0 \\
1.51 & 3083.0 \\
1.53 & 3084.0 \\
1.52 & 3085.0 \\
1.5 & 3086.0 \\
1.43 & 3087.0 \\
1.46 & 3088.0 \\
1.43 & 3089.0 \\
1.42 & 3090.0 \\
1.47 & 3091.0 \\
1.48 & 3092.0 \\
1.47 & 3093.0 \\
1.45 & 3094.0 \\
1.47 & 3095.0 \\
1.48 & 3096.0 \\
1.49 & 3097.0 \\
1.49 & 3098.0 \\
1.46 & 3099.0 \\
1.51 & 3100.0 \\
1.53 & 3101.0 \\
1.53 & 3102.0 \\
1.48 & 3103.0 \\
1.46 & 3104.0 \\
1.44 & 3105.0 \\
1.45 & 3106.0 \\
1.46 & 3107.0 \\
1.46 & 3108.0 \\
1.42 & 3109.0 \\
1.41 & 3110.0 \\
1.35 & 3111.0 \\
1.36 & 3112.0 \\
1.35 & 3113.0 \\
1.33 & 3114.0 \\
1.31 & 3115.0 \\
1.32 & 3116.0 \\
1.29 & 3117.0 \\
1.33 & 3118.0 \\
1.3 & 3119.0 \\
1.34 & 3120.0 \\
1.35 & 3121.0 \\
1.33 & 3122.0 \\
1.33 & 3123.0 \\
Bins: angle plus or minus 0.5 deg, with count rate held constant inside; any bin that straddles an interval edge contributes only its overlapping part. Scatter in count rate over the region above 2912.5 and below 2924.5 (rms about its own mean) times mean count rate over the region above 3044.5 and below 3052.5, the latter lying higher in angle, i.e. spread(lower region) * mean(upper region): 0.15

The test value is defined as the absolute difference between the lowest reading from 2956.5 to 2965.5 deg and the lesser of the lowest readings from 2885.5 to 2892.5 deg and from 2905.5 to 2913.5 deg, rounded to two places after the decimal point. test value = 0.23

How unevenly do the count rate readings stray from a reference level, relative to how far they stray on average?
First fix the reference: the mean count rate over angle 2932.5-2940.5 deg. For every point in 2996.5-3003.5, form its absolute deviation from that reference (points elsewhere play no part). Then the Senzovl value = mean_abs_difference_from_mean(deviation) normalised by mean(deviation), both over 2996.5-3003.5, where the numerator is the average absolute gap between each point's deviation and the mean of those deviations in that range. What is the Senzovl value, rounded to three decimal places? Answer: 0.028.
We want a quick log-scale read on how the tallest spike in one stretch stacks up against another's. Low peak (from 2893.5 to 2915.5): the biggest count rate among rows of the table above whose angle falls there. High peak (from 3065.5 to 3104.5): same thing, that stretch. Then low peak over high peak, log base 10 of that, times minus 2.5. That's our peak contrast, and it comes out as 0.1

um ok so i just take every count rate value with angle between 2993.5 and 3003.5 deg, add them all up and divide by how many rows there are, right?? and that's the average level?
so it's 1.38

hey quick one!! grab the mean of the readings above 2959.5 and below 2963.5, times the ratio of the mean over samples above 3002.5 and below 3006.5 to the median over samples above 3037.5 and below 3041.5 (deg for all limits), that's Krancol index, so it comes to 1.63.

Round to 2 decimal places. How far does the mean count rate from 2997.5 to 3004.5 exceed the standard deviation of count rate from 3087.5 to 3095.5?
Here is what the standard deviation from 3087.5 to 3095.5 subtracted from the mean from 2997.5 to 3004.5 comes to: 1.36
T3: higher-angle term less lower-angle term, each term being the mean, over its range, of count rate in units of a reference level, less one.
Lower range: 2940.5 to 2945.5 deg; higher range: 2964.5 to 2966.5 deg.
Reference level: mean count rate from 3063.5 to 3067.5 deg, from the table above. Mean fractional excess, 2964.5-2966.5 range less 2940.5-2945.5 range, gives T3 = 0.21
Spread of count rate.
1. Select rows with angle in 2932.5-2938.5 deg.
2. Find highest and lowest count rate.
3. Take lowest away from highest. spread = 0.23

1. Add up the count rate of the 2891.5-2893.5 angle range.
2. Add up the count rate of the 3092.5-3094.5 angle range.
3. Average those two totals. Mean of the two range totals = 2.87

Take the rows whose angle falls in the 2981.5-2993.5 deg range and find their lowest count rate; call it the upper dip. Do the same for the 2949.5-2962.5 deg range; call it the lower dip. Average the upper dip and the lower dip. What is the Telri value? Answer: 1.33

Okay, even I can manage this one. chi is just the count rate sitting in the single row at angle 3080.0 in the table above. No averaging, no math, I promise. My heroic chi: 1.45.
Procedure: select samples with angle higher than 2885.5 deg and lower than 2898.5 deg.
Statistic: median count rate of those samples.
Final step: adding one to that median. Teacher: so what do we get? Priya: 2.41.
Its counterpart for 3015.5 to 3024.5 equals 2.44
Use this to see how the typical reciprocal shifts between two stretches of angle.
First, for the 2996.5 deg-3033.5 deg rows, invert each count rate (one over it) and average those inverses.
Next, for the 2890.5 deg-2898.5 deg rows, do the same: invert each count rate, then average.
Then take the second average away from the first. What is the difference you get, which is 0.004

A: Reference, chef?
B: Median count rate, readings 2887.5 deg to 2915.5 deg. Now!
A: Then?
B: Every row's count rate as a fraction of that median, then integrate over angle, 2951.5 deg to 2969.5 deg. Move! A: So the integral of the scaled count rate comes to 19.0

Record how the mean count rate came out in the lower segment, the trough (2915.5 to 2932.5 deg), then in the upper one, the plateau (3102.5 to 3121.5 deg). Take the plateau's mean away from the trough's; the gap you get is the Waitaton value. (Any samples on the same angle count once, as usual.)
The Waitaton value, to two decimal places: -0.50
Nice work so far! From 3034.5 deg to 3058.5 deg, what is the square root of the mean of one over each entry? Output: 0.858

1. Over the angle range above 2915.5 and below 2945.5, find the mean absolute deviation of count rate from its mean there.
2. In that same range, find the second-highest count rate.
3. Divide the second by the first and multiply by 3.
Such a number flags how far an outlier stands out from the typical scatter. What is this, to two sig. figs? 26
